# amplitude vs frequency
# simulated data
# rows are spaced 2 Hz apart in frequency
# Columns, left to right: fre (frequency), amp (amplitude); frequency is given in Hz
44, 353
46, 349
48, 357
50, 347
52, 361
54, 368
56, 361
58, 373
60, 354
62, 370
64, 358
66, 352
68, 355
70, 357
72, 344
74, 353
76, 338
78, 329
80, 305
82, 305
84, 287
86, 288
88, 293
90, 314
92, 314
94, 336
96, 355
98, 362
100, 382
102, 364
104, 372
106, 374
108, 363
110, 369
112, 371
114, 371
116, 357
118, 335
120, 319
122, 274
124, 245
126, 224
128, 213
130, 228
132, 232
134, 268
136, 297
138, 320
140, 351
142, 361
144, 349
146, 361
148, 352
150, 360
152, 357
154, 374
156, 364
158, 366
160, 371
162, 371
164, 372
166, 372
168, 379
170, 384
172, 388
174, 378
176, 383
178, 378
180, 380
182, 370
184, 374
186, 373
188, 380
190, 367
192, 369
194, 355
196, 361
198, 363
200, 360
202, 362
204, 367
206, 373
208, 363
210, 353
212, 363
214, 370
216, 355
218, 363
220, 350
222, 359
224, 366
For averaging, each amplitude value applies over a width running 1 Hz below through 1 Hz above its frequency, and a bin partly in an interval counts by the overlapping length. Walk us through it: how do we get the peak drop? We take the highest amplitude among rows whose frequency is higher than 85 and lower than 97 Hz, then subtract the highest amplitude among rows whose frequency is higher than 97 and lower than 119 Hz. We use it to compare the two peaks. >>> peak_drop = -27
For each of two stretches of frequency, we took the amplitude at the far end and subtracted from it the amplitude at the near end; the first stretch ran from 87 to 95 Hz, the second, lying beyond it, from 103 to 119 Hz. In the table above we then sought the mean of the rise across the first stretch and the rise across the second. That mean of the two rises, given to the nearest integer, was 3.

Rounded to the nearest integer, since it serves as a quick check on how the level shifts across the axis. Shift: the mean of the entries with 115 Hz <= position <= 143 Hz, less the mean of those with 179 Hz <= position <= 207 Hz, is -81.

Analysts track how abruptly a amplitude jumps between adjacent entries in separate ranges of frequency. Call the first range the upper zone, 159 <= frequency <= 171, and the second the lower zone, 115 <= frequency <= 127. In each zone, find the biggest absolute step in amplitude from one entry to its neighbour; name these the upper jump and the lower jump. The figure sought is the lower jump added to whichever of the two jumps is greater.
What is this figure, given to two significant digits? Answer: 90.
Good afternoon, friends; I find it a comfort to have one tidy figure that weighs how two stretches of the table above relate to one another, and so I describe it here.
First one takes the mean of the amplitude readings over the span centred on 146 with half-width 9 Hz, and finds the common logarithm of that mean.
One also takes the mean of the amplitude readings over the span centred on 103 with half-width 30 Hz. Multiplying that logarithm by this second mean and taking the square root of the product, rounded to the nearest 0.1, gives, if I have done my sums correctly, 28.5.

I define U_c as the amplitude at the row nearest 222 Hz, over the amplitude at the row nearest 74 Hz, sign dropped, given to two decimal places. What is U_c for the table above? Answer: 1.02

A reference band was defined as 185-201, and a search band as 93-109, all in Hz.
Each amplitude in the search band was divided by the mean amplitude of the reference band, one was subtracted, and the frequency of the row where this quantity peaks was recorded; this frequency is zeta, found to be 100 Hz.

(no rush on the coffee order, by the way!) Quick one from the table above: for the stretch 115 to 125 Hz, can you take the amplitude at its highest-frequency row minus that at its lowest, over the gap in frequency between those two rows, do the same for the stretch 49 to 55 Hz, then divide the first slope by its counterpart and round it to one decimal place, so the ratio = -2.7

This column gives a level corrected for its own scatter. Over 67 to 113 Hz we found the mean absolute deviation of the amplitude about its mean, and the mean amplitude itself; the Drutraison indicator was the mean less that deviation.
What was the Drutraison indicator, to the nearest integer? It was 315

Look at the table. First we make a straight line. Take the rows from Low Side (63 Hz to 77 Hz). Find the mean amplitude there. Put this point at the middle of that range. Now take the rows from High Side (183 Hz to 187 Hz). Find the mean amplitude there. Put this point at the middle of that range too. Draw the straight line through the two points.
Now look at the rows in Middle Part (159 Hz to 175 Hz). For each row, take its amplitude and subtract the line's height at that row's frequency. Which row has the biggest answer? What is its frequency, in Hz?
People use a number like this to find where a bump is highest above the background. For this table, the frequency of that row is 172 Hz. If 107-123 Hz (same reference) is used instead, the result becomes 112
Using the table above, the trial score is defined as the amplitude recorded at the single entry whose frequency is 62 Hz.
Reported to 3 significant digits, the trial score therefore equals 370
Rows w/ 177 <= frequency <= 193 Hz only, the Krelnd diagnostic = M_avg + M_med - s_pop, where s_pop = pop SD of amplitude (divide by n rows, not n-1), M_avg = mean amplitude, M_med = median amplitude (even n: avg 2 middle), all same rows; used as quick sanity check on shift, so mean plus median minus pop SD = 743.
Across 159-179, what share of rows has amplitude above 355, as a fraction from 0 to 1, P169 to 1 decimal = 1.0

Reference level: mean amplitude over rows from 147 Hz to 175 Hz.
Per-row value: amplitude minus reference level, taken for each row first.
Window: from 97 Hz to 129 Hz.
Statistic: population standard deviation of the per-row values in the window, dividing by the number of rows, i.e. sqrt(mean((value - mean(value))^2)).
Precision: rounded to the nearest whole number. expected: 56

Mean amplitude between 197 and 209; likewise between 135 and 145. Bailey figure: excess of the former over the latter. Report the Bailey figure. 29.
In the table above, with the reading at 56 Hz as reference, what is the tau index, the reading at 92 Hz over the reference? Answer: 0.87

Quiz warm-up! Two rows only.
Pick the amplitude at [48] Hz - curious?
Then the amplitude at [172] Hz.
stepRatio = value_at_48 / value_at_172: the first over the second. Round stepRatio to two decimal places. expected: 0.92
